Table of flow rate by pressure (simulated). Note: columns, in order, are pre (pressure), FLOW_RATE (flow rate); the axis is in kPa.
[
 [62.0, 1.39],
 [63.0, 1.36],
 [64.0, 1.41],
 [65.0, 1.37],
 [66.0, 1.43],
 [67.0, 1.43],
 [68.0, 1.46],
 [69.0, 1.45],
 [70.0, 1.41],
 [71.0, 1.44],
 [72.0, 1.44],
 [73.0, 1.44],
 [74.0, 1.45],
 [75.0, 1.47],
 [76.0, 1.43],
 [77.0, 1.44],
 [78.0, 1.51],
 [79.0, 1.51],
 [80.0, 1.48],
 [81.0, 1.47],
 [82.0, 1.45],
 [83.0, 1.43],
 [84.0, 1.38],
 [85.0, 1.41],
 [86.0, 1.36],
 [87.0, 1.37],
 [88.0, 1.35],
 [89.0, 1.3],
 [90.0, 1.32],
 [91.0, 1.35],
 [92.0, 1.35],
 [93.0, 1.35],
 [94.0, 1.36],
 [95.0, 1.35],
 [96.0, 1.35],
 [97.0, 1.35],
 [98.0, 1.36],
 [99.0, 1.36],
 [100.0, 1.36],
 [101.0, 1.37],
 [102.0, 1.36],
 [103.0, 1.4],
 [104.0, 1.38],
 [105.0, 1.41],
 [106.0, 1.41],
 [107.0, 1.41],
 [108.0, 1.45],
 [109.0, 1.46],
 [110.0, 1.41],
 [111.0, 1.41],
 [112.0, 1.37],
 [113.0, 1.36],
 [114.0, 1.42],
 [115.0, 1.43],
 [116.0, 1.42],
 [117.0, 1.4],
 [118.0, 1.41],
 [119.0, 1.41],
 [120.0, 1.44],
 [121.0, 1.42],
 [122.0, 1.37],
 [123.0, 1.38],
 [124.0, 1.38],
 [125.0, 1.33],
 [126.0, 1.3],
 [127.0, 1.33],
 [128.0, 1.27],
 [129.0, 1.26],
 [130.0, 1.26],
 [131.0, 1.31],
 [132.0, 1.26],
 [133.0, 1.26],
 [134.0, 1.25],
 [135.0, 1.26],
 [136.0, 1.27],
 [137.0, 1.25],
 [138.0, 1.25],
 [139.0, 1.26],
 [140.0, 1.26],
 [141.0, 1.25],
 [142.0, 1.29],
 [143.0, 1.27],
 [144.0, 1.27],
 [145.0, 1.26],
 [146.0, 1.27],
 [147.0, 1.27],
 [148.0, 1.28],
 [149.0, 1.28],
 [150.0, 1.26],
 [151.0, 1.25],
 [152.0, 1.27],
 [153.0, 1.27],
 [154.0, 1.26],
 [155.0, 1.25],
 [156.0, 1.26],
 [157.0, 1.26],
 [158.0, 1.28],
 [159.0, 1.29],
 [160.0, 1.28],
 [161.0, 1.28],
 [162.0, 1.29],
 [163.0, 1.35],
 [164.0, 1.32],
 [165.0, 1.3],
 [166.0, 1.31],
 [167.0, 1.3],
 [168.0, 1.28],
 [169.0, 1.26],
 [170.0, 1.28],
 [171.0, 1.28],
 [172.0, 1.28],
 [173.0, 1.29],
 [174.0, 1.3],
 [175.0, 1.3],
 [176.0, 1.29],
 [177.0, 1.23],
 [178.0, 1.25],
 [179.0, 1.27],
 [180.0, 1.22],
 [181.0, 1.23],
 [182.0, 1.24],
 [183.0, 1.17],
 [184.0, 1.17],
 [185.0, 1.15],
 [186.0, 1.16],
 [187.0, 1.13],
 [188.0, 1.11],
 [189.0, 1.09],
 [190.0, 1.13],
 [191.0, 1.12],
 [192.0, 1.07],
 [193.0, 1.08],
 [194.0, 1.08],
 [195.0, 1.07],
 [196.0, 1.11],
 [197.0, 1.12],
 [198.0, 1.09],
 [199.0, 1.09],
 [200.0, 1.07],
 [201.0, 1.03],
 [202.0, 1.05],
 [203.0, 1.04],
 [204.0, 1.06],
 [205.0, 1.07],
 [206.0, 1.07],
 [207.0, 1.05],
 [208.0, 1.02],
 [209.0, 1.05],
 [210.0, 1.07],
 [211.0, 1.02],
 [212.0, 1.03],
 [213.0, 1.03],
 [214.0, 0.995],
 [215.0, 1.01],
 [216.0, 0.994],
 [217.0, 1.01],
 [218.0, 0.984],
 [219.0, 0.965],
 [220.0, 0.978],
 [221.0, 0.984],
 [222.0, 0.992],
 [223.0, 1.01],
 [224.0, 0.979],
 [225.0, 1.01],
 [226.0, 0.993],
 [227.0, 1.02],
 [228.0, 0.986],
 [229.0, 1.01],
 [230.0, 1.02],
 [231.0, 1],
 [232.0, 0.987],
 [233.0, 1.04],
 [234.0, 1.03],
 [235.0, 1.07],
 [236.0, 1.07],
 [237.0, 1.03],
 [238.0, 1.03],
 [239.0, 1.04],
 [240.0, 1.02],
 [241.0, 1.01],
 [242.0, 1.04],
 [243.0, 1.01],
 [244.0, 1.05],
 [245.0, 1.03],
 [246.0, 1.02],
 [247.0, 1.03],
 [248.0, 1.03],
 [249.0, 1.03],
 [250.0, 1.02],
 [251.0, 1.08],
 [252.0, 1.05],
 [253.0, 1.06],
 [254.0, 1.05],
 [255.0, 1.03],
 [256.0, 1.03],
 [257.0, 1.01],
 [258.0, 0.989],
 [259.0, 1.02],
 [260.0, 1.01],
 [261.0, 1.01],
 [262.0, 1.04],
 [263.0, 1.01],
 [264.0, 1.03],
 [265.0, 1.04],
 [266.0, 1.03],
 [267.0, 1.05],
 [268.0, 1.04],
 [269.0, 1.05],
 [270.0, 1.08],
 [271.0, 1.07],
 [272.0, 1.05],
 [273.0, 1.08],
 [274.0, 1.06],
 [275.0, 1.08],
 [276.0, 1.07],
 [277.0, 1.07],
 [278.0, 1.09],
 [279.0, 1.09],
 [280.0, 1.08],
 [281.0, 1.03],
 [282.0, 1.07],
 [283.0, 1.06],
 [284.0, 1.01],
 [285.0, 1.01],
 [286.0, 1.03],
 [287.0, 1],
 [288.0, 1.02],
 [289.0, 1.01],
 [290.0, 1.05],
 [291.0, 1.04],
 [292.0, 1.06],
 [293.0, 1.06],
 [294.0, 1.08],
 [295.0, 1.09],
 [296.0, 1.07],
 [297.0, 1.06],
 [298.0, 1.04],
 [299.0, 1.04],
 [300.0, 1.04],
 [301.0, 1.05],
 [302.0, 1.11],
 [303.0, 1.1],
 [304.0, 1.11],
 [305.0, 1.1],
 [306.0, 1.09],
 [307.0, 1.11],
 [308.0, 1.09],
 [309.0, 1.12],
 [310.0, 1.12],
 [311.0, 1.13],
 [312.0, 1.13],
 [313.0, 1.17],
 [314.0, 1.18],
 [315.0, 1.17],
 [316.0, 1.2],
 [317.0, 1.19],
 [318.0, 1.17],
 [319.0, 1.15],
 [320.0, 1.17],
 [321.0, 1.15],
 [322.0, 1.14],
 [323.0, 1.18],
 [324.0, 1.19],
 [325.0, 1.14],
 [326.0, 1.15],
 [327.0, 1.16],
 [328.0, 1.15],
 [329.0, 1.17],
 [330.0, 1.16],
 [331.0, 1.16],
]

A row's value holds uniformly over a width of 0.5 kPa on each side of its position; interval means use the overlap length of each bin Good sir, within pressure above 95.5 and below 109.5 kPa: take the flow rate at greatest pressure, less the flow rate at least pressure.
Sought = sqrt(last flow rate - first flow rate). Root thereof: 0.33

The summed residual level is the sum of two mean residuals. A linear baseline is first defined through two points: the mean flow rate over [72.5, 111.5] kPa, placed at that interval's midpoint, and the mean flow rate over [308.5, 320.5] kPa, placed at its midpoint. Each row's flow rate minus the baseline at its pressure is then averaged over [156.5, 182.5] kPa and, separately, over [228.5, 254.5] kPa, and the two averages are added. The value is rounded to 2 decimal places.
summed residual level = -0.24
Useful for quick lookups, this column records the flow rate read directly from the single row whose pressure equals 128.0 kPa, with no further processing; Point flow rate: 1.27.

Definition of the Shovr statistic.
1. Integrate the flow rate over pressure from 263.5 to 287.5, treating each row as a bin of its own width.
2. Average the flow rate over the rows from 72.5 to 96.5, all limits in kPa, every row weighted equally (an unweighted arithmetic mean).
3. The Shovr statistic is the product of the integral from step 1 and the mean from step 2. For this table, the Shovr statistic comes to 35.5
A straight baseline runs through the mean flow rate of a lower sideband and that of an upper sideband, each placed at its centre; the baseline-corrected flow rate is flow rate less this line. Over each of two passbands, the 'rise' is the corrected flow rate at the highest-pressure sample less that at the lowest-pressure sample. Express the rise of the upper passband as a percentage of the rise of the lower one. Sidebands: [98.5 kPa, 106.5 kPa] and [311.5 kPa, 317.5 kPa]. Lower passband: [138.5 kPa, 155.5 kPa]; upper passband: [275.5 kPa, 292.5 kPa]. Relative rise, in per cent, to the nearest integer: 100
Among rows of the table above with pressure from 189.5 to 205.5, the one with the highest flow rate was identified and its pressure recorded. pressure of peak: 190.0 kPa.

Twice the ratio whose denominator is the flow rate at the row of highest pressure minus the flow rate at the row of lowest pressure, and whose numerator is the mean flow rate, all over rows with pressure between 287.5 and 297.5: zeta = 53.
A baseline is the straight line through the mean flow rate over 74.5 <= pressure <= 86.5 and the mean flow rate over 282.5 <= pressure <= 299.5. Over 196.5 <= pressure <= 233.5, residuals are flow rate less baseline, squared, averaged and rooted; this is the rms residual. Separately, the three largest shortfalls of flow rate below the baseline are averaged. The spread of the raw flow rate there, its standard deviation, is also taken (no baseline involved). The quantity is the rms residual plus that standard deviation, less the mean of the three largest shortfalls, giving -0.003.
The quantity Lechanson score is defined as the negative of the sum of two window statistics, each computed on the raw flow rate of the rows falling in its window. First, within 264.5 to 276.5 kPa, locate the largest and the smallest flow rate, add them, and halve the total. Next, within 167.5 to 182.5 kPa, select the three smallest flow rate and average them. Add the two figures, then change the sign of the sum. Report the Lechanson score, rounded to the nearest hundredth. -2.28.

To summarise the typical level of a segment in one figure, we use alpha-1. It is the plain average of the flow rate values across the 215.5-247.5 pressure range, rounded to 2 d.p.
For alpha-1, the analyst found 1.01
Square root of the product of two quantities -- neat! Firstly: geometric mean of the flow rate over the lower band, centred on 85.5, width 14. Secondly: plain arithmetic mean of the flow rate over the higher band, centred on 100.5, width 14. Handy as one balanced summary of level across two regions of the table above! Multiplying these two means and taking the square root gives 1.38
